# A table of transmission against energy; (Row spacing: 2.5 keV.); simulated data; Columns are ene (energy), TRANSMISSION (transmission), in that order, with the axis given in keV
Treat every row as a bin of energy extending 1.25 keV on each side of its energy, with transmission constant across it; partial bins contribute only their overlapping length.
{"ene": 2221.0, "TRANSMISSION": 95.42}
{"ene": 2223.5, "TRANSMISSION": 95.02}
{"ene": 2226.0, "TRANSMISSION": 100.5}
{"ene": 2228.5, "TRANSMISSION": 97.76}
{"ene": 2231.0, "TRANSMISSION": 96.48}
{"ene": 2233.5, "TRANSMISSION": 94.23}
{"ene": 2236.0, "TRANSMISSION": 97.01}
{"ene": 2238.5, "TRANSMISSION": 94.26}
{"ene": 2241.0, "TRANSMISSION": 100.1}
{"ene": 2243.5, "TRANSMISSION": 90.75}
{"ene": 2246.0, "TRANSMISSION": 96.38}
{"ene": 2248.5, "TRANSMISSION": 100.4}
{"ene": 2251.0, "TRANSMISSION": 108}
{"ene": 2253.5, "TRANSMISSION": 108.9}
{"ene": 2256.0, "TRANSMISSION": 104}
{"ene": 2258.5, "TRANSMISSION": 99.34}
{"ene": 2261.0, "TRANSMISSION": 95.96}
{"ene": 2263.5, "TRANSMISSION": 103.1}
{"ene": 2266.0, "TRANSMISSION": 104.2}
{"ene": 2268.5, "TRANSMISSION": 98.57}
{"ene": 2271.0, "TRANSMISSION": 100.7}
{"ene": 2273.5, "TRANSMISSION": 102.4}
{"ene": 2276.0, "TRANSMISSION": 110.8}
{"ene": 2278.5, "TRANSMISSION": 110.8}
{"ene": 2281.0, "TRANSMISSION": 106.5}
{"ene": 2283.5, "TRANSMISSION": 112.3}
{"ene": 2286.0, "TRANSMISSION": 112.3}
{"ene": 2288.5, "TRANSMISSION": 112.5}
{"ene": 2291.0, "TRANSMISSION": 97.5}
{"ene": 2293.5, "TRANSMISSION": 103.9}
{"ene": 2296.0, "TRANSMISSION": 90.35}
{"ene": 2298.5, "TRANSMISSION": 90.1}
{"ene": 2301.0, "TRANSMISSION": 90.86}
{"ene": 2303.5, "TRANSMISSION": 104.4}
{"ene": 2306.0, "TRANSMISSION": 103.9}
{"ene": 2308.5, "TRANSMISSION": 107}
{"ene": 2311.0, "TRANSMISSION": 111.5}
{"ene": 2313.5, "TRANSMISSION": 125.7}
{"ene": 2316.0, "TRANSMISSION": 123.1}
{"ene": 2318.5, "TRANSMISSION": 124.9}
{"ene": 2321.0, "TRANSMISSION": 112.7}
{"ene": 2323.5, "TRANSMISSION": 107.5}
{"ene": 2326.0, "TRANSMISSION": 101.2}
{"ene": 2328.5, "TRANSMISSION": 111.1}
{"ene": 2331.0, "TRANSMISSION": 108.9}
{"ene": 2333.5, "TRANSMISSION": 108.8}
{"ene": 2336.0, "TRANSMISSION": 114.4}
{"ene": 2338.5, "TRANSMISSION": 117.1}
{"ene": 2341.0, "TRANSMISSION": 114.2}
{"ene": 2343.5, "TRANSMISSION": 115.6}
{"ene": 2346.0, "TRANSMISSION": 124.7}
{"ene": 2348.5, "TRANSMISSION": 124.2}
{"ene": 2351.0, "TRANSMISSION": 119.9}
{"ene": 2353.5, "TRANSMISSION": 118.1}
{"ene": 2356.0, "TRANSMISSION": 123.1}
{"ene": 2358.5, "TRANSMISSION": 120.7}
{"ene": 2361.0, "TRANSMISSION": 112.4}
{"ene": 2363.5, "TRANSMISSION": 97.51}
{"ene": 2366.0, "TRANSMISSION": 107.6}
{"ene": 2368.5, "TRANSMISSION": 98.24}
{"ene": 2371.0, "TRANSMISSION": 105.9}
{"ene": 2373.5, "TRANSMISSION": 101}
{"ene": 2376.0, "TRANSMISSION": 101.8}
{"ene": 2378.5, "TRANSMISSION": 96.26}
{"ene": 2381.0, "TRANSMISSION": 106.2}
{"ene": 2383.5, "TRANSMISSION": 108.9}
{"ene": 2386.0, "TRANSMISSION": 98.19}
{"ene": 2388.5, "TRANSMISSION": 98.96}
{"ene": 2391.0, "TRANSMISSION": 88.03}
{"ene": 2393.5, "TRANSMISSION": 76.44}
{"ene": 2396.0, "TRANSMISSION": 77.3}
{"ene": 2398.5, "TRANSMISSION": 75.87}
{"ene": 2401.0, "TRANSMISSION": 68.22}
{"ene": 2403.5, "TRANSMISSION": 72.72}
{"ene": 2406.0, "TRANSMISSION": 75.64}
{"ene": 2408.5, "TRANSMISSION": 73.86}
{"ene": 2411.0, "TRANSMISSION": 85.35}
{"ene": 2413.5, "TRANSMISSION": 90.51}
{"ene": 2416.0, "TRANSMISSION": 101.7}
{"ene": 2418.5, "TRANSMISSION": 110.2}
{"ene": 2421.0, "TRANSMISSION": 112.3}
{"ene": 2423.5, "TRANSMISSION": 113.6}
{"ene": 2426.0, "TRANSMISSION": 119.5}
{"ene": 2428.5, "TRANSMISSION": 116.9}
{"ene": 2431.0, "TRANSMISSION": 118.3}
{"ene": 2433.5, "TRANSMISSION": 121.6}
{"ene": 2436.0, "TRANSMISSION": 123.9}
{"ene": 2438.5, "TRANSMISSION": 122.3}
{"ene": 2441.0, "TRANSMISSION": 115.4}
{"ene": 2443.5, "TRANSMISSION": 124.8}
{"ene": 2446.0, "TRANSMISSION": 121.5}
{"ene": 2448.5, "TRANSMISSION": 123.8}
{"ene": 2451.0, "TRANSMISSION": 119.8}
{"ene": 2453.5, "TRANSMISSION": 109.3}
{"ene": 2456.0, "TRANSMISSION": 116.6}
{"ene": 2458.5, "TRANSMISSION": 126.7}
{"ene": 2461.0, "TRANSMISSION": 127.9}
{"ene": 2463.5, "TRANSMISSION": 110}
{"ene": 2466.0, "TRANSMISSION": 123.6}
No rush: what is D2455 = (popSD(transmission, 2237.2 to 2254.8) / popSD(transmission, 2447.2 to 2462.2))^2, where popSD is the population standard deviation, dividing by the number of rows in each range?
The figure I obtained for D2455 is 1.0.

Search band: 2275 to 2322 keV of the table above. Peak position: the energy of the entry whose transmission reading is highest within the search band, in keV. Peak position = 2313.5 keV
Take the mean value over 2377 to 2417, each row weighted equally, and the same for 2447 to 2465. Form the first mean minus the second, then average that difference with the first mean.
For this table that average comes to 28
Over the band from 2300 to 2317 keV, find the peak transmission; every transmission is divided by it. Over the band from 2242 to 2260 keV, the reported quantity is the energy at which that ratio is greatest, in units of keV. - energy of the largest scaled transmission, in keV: 2253.5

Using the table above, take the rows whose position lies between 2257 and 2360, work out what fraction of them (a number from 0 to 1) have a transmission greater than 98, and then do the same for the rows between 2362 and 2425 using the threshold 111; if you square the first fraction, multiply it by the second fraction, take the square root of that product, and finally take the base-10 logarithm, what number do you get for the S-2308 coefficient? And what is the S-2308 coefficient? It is -0.60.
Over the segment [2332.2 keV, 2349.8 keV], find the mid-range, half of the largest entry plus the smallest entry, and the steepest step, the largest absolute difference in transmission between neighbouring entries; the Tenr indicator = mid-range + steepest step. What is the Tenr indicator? 126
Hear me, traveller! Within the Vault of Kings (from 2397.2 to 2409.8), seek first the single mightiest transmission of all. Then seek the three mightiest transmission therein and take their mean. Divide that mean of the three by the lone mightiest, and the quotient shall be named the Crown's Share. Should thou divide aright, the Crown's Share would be 0.990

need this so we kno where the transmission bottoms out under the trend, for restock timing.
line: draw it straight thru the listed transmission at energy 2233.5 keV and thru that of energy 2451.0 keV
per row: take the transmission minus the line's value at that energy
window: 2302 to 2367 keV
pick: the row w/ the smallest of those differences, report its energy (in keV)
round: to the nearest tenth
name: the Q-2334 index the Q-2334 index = 2363.5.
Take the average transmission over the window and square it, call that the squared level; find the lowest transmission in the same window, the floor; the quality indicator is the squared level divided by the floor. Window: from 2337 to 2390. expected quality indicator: 126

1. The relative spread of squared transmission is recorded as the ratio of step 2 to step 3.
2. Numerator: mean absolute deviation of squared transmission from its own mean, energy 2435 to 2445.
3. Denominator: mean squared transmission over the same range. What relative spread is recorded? 0.050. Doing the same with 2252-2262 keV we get 0.086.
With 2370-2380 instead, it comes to 0.051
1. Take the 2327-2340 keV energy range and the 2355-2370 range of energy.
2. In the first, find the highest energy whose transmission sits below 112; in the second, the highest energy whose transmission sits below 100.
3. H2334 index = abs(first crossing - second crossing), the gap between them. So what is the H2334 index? 35.0 keV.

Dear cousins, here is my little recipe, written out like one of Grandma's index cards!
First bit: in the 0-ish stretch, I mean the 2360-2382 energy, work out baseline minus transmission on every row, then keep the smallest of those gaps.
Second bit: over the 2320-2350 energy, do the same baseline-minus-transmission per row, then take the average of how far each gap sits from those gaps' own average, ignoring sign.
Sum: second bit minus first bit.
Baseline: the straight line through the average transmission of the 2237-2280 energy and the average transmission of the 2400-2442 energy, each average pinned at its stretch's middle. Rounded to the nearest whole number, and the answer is 15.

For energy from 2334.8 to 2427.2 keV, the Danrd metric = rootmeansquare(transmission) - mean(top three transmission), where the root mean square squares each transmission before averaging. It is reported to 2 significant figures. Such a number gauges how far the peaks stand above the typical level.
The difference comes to -21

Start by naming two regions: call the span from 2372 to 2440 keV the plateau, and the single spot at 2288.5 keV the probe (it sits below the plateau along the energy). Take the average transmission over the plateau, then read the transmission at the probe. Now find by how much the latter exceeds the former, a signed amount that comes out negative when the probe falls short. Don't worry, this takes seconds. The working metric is 14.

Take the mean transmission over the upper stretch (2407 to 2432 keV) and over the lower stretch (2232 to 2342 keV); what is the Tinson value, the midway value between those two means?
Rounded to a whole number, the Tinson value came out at 105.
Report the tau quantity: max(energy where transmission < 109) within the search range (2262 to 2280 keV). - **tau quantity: 2273.5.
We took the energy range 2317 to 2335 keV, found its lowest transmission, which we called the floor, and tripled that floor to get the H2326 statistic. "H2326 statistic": 304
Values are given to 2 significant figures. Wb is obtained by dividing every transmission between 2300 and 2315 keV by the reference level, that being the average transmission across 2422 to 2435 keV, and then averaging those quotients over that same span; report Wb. 0.91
